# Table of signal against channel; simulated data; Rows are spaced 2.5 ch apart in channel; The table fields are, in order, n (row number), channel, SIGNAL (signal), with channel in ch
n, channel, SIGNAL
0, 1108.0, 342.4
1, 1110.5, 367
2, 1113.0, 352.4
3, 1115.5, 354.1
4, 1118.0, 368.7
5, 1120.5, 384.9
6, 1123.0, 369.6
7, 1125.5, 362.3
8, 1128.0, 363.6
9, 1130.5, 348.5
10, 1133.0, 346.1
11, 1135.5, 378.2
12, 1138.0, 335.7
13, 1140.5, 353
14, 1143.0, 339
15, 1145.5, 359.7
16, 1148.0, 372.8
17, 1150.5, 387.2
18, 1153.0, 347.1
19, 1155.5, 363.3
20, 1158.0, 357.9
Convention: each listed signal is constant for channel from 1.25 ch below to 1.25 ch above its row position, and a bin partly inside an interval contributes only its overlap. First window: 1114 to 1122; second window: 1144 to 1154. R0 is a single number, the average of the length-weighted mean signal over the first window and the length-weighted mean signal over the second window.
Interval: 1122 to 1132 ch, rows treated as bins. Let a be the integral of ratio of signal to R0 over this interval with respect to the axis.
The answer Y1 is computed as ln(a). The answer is 2.28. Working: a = 10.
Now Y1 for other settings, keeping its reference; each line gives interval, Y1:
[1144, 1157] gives 2.56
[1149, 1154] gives 1.61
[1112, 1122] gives 2.30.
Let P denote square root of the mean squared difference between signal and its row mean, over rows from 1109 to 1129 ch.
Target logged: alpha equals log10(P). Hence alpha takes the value 0.98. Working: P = 9.5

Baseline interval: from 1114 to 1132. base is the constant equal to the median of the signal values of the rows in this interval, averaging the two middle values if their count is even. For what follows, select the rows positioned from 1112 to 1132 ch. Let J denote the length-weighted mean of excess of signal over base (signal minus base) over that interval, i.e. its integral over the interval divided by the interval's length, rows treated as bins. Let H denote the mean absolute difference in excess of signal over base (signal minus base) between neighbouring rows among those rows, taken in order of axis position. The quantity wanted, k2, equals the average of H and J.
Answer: 4.8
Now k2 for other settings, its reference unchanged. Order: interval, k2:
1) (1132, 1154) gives 9.3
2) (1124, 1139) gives 5.7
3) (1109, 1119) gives 3.3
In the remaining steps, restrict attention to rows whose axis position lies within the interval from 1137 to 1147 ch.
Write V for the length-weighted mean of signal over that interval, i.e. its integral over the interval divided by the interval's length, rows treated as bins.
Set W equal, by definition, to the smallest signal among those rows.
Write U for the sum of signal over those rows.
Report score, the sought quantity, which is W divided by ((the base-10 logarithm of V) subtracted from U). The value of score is 0.242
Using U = 1387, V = 348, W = 335.7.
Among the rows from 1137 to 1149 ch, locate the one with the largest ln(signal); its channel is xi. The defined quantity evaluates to 1148.0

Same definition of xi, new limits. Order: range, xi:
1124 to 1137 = 1135.5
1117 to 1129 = 1120.5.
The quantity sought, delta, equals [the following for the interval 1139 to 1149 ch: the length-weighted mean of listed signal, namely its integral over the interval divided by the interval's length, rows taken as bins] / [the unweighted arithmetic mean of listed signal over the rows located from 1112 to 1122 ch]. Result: 0.97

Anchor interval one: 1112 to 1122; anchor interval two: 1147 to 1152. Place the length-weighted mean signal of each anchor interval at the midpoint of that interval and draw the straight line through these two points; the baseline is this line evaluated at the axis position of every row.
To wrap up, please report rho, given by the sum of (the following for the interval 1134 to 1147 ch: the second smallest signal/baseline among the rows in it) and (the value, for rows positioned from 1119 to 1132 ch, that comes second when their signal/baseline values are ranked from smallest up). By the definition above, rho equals 1.88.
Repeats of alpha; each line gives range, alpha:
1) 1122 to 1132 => 0.89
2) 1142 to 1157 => 1.20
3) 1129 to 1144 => 1.14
